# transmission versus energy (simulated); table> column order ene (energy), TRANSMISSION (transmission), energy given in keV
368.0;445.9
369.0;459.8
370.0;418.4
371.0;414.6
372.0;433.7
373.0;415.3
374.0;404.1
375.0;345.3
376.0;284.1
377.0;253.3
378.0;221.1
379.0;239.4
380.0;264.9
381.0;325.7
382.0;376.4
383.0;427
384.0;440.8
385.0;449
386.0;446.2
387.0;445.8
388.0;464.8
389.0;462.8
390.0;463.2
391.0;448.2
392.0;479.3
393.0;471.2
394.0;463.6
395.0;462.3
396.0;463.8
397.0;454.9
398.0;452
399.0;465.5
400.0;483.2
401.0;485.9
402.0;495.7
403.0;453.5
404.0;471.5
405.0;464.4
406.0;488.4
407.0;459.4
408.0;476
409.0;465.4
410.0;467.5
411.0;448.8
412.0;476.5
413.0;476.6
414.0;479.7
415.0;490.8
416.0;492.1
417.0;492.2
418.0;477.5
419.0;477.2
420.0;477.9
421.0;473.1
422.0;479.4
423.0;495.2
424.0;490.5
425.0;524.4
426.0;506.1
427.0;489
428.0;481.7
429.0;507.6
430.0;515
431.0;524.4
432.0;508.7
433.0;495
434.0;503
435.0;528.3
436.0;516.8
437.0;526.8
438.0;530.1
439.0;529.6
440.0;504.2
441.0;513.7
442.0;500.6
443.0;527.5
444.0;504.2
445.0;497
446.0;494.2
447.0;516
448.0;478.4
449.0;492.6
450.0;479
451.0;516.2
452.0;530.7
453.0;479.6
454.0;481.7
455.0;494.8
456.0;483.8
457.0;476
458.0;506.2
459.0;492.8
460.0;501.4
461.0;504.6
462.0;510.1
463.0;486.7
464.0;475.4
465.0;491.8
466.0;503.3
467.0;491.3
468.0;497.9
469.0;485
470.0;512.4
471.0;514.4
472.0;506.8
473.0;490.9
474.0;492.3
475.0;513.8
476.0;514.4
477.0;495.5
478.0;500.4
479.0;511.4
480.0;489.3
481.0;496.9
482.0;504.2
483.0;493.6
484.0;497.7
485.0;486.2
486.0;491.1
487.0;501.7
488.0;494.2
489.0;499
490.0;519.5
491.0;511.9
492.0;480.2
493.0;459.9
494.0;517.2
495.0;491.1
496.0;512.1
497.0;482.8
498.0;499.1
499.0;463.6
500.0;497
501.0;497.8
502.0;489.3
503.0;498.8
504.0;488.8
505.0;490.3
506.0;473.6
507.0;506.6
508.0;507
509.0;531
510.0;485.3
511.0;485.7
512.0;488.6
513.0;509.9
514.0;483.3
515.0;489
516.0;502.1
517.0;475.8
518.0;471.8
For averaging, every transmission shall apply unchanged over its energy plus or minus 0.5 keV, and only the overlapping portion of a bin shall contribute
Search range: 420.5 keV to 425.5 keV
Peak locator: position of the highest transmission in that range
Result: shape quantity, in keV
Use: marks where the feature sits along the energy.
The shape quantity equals 425.0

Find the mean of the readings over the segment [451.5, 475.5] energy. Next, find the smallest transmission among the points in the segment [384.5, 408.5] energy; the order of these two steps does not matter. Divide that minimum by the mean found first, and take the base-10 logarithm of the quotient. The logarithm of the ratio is -0.047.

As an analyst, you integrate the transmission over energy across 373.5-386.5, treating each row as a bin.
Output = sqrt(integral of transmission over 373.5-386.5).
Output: 66.9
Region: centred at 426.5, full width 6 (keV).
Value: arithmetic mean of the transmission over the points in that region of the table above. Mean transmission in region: 500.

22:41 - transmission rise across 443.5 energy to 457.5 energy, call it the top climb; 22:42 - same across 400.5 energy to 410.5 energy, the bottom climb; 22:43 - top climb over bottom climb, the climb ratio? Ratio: 1.5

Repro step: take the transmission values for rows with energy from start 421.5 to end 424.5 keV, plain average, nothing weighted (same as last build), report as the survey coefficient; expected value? 488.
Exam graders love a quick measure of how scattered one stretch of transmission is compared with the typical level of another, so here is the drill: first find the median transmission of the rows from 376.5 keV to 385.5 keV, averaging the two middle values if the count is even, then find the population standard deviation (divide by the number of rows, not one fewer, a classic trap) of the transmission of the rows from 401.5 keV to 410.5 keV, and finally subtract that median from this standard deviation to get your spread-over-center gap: -313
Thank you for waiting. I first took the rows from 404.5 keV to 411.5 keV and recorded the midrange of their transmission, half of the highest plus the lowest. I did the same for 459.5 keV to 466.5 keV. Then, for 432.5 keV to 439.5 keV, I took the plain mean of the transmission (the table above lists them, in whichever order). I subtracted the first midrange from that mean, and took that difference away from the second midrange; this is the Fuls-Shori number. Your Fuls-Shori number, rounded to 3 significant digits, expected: 443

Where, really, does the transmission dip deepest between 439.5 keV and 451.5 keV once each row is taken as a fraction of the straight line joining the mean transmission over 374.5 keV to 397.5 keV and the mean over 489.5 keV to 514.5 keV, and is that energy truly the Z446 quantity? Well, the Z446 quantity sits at 450.0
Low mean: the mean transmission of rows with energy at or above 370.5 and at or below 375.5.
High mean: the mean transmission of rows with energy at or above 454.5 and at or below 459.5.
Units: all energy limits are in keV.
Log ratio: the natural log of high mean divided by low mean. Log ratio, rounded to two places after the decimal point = 0.20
